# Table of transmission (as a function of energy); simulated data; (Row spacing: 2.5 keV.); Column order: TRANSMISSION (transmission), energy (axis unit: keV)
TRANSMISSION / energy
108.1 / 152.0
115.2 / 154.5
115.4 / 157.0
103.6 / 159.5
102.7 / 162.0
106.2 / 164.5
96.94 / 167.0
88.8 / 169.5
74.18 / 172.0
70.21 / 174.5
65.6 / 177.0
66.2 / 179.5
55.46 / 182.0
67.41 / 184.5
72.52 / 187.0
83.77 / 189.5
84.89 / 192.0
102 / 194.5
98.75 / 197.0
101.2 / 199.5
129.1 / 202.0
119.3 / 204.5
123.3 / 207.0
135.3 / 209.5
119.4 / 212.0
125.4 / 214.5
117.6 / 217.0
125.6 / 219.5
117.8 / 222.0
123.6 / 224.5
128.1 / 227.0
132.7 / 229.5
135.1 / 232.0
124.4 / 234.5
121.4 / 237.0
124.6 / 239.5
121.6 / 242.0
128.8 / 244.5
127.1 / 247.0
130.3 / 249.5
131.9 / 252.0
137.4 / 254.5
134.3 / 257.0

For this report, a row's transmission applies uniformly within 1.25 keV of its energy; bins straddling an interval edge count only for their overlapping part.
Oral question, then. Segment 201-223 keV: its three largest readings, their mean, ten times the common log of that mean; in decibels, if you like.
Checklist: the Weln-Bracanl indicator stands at 21.1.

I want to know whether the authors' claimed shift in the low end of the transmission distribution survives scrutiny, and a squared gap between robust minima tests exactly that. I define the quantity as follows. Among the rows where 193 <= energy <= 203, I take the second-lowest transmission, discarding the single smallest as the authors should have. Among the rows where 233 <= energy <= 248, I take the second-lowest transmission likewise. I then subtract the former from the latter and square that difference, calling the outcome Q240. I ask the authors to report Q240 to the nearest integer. 416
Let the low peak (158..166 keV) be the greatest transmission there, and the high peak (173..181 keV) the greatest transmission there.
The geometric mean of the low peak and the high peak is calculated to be 86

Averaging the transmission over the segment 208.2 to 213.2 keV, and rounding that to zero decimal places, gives 127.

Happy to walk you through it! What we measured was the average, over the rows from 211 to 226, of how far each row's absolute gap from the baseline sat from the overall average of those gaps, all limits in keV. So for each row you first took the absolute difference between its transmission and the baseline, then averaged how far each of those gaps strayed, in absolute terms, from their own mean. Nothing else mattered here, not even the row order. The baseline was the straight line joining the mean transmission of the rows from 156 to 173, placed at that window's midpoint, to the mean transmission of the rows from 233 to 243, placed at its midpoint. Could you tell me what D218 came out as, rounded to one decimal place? 2.9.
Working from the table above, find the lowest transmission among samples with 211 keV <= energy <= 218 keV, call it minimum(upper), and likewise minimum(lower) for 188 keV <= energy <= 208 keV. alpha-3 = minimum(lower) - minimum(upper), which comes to -34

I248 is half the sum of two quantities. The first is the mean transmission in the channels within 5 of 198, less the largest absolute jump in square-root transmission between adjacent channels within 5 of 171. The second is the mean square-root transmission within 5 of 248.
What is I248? 59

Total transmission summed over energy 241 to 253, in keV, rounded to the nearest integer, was 640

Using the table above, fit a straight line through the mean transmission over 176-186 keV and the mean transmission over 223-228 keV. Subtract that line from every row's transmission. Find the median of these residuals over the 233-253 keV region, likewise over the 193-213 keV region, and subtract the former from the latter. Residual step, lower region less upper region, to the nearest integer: 46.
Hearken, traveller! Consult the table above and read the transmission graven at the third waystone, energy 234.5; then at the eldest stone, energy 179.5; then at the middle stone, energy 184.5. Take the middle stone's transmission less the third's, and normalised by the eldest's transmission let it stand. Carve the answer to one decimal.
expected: -0.9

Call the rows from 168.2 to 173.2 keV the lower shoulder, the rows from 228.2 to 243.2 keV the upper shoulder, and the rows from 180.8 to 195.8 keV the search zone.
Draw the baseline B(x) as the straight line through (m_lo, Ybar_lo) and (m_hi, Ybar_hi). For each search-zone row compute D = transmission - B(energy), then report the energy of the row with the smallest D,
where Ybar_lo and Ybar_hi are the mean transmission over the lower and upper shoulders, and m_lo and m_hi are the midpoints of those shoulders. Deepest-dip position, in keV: 182.0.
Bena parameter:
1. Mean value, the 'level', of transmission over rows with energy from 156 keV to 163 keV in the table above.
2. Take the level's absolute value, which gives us 107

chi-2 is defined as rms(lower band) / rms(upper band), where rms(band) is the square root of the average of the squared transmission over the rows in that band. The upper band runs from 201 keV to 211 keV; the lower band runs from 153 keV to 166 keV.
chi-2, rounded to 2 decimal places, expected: 0.86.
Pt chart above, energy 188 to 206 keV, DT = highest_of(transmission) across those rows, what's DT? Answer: 129.1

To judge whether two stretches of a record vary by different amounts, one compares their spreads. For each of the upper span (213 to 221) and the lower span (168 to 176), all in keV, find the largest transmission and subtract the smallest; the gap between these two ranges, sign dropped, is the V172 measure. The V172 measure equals 11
